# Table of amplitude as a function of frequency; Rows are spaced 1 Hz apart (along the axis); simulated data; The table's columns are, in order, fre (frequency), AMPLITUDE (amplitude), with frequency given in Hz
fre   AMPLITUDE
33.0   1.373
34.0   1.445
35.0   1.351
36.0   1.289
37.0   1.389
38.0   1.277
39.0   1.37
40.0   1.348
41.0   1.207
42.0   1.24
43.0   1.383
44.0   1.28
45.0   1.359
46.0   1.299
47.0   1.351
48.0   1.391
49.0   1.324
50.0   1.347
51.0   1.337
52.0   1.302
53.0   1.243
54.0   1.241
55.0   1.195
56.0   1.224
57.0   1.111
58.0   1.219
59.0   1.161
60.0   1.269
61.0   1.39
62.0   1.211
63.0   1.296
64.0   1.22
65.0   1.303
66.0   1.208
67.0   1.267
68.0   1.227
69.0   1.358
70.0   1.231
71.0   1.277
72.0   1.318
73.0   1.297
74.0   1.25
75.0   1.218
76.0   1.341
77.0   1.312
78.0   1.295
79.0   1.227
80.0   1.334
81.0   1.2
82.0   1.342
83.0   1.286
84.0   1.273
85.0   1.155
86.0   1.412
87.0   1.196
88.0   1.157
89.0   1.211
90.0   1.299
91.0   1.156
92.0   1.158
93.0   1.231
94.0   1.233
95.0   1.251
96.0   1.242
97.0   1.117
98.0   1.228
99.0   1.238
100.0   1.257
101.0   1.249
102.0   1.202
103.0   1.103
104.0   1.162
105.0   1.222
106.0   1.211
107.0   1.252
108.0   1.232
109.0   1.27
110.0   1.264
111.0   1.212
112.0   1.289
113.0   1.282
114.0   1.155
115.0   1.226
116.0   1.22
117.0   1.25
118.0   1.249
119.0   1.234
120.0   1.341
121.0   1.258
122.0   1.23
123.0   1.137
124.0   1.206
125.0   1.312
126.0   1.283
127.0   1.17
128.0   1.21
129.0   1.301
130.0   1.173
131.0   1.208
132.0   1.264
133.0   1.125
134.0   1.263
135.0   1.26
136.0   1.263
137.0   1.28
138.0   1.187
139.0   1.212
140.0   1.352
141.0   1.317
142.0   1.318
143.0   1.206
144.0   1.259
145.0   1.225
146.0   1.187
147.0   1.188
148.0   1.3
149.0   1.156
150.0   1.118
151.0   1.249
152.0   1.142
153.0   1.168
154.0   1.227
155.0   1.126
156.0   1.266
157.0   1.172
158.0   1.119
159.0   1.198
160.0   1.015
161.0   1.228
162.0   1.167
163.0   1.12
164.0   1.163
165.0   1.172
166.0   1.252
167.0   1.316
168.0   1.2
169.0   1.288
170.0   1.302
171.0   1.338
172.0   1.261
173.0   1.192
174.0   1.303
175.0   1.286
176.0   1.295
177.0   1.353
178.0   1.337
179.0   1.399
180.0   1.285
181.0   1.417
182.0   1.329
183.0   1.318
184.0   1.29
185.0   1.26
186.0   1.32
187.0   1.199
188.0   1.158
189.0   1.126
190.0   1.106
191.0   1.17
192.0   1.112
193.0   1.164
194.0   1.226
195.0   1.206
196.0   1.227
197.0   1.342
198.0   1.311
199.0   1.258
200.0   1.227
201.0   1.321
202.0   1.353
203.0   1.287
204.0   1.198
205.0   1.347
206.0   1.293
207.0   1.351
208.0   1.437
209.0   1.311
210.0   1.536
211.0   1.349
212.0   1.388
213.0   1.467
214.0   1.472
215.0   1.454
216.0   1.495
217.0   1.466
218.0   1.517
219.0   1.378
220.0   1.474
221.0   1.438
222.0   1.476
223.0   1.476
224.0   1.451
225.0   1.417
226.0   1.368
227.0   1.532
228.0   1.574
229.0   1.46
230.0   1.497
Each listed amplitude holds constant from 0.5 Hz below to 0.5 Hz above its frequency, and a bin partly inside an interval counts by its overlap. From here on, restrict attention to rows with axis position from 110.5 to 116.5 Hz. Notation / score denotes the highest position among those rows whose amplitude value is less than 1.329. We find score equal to 116.0 Hz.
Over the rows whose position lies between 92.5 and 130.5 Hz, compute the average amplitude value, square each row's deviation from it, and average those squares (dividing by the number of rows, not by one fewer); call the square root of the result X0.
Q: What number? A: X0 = 0.050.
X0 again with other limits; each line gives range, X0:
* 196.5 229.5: 0.093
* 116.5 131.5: 0.055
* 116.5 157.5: 0.061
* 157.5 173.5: 0.082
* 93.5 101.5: 0.042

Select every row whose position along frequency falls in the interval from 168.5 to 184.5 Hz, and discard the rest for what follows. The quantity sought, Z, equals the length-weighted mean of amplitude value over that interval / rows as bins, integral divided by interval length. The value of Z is 1.31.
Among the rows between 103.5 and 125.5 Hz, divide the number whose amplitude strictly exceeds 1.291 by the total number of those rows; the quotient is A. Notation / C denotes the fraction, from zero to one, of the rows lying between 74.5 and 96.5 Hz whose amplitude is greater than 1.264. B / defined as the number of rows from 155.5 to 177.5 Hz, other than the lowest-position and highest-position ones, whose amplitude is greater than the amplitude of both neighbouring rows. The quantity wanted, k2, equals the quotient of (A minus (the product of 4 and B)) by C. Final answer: -49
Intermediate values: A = 0.09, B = 5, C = 0.409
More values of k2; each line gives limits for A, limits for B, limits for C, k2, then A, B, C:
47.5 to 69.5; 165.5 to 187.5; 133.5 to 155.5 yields -121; 0.41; 7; 0.227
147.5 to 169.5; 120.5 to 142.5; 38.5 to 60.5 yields -40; 0.09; 6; 0.591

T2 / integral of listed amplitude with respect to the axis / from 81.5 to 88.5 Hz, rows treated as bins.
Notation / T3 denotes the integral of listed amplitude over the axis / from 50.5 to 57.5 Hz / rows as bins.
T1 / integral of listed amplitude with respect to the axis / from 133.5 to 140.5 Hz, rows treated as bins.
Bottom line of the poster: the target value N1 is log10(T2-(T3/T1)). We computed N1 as 0.894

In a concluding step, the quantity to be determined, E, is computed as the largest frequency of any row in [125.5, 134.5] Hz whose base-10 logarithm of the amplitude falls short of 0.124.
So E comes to 134.0 Hz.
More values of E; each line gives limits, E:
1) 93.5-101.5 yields 101.0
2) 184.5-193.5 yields 193.0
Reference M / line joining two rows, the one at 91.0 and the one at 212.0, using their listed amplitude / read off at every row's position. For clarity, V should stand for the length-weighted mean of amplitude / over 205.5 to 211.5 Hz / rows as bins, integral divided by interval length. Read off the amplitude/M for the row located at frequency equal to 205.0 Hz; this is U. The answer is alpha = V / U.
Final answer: 1.41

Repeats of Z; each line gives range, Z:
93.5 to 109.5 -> 1.22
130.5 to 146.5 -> 1.25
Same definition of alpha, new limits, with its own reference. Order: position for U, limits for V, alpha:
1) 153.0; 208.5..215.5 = 1.56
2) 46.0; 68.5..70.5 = 1.07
